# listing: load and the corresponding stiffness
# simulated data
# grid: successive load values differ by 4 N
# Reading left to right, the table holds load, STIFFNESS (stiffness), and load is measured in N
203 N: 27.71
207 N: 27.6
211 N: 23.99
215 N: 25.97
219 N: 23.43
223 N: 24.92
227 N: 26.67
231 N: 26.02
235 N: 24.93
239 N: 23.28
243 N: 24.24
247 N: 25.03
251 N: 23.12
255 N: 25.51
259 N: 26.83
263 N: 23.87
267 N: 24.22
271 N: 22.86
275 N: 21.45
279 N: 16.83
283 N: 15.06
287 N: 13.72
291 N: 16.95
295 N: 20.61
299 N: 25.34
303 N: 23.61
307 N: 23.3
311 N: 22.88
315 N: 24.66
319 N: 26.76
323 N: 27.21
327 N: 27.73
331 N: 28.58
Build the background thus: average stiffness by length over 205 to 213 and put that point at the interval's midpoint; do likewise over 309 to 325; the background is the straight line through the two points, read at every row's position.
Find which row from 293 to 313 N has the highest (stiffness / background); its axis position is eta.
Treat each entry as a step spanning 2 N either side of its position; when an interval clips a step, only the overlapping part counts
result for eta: 299 N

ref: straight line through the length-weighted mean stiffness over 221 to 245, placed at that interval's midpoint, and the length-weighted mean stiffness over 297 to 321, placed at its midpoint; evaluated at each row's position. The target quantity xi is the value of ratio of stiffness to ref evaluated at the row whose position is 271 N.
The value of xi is 0.92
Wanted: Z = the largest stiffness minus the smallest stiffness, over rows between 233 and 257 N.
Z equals 2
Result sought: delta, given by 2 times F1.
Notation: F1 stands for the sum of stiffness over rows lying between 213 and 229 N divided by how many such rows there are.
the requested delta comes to 50.5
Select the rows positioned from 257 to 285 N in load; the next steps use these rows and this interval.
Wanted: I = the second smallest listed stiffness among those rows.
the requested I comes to 16.83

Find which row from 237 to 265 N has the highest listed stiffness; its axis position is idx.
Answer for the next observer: 259 N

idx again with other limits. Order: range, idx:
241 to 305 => 259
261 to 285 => 267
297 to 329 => 327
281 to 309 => 299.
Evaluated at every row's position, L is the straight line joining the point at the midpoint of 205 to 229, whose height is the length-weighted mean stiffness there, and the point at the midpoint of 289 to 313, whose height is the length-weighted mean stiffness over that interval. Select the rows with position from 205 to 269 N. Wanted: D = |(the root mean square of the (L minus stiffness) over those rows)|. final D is 1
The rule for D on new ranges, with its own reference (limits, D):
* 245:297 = 4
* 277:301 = 6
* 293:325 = 3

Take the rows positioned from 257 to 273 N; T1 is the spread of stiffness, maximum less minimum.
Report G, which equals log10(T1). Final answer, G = 0.60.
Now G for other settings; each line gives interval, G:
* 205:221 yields 0.62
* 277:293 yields 0.51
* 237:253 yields 0.28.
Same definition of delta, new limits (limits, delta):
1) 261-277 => 46.2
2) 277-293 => 31.3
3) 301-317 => 47.2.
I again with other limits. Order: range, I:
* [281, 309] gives 15.06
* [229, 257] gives 23.28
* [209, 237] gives 23.99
